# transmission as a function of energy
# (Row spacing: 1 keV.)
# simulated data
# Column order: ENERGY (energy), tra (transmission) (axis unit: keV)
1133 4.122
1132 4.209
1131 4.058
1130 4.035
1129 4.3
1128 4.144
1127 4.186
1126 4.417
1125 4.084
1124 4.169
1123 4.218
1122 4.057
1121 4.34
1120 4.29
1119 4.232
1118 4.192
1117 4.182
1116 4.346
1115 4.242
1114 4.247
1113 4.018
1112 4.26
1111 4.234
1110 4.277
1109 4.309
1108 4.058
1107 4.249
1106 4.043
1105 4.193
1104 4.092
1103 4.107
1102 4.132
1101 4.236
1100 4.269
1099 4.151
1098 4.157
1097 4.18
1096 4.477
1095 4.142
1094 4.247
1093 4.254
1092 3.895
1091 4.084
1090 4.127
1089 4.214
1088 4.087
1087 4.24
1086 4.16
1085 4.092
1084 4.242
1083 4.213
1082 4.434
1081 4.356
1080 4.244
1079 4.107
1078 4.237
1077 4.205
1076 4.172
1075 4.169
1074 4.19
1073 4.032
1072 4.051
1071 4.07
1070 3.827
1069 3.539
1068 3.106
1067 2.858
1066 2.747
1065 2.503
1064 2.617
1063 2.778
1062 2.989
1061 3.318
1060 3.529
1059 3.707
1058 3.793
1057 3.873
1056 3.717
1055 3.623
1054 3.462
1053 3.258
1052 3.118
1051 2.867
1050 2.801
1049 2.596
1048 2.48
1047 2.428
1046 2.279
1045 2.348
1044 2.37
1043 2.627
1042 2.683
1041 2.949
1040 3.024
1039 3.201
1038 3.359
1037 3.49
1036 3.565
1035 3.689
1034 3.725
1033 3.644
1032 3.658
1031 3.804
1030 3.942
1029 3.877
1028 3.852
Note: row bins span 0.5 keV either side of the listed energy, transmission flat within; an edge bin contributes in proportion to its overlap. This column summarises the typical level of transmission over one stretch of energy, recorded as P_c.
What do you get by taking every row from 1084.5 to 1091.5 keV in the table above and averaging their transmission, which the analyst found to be 4.14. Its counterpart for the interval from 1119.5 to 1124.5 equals 4.21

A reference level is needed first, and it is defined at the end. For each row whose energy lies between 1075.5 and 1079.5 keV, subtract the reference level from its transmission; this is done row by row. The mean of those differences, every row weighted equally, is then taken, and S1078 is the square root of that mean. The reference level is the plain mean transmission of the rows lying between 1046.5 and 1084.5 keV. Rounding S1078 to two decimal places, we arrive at 0.80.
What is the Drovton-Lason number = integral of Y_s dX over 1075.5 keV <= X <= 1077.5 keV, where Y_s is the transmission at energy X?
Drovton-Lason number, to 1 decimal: 8.4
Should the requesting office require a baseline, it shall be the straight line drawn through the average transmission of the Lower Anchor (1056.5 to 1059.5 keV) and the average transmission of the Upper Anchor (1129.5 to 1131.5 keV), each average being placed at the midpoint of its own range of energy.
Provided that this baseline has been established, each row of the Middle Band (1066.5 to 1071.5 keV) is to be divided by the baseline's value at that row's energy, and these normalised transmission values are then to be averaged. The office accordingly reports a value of 0.909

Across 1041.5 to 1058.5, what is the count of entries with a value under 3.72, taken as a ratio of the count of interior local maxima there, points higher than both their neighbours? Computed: 15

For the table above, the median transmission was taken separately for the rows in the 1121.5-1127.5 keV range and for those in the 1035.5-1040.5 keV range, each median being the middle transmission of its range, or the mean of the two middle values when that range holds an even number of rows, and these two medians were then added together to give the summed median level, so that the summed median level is 7.54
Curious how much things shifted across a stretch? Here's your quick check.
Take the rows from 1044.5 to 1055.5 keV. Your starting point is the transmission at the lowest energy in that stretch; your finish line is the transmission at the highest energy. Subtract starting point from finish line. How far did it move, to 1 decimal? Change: 1.3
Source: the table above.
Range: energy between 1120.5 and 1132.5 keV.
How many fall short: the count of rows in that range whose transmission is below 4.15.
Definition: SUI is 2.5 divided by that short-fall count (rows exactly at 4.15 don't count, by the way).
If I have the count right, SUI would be 0.5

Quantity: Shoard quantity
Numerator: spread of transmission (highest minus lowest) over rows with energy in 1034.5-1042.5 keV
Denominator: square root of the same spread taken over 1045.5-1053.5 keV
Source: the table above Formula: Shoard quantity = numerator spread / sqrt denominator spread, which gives 1.0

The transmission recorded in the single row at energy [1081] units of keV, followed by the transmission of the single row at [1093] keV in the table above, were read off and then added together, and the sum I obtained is 8.61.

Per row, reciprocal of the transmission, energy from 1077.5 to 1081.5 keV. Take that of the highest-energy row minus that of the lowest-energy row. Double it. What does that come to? -0.013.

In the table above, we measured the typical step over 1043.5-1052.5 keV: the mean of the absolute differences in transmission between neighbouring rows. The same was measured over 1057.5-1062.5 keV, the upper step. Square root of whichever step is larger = 0.448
